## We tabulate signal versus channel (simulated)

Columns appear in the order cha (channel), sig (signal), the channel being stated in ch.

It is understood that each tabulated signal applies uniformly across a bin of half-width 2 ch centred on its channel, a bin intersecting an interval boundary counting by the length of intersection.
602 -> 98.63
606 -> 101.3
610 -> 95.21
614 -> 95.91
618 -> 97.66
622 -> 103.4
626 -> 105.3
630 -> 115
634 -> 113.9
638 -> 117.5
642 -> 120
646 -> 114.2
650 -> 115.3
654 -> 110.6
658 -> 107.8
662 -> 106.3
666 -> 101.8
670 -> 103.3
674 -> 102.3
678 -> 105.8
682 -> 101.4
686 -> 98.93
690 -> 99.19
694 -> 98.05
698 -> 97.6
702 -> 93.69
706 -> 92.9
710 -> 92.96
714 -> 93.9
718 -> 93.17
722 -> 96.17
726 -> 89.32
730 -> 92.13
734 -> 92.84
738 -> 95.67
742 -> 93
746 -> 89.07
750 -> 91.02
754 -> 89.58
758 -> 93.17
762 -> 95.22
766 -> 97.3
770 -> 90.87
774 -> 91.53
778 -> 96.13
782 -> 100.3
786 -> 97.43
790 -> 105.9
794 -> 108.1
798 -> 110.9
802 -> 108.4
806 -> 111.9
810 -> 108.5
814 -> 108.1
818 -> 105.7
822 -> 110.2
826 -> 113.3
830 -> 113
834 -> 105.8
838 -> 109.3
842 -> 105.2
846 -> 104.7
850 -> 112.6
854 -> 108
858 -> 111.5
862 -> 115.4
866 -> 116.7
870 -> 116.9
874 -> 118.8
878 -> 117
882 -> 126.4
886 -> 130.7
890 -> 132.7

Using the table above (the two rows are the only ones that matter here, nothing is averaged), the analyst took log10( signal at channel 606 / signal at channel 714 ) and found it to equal 0.033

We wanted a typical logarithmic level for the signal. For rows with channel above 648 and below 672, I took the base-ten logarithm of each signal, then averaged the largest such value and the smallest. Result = 2.03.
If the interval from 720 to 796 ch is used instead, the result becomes 1.99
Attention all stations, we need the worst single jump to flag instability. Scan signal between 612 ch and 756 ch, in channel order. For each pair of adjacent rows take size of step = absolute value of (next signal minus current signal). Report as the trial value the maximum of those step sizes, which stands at 9.7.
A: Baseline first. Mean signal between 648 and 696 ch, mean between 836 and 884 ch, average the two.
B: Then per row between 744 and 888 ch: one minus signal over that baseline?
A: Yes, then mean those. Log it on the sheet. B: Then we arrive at 0.02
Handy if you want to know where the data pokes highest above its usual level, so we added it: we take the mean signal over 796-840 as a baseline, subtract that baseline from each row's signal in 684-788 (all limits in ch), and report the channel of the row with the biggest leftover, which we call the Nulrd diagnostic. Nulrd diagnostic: 782 ch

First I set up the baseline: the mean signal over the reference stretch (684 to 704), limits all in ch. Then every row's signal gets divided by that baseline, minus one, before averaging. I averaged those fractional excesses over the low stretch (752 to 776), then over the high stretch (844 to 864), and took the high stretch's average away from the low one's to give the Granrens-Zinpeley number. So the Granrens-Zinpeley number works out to -0.18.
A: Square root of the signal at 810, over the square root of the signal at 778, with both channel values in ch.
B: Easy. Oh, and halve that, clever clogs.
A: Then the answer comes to 0.53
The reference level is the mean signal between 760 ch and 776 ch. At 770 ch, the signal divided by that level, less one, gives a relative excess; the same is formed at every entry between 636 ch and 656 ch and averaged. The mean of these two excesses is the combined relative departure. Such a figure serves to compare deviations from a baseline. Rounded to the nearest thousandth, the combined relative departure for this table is 0.101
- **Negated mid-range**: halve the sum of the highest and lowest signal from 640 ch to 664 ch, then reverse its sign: -113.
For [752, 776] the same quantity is -93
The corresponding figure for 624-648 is -113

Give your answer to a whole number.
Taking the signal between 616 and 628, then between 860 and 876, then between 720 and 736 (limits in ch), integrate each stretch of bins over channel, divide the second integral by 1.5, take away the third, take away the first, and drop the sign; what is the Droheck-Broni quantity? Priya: 1460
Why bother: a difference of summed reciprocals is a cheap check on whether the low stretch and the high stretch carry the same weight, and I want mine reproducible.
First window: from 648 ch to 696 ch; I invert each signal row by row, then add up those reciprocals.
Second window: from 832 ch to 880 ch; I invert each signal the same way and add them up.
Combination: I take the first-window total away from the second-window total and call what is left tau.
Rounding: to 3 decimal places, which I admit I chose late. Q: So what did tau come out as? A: -0.008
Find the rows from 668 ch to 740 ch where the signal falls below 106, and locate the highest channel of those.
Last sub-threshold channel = 738 ch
